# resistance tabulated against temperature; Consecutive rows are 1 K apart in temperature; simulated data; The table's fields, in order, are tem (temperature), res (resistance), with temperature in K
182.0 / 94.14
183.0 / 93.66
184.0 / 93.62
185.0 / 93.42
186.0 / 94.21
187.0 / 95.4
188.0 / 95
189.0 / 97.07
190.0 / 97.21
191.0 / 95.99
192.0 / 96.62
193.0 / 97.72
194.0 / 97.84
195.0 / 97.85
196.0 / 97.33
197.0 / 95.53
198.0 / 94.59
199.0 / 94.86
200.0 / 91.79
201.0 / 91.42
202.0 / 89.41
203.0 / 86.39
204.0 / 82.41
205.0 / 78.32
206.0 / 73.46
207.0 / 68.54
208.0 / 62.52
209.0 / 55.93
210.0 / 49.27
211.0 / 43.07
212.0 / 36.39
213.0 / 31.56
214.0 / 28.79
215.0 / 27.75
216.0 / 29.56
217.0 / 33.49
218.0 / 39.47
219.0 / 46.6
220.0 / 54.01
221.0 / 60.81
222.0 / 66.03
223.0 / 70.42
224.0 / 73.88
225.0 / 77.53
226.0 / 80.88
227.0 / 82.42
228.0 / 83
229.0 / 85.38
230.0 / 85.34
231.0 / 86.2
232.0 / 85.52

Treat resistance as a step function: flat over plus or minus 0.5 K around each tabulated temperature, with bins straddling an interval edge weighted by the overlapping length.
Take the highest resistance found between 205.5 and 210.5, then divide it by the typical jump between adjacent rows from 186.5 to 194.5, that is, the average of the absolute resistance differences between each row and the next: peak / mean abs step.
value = 91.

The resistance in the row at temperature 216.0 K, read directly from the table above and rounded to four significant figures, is 29.56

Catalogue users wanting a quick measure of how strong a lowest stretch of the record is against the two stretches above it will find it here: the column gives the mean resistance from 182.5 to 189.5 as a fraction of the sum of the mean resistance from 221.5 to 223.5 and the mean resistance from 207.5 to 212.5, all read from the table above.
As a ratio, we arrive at 0.80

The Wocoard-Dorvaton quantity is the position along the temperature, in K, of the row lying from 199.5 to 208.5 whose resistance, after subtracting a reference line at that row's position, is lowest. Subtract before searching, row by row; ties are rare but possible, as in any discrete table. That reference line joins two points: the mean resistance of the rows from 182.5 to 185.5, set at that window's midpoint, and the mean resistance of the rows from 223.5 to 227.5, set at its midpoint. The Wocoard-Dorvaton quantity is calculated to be 208.0 K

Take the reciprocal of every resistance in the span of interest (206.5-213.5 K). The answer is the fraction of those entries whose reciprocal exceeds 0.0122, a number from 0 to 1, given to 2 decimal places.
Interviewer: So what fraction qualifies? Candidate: 1.00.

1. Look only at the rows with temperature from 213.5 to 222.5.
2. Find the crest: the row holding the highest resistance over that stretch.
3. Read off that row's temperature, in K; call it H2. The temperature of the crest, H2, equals 222.0 K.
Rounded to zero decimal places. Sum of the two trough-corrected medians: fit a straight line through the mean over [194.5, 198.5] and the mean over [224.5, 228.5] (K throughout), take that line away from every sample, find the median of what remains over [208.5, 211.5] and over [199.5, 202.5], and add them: -43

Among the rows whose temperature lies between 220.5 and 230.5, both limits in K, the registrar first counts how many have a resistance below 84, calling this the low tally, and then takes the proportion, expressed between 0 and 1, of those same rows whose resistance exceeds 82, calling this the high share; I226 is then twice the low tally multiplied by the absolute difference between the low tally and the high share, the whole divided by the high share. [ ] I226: 304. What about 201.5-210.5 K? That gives 280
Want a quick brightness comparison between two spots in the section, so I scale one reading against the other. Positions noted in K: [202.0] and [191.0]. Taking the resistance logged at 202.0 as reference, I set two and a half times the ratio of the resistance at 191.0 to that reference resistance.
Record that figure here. 2.7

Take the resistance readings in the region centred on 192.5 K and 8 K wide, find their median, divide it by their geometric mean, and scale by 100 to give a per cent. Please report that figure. 100.1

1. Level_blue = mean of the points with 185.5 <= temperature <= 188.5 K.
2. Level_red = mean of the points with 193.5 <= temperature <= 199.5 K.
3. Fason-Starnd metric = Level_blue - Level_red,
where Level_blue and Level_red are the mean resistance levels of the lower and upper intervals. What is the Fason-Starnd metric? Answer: -1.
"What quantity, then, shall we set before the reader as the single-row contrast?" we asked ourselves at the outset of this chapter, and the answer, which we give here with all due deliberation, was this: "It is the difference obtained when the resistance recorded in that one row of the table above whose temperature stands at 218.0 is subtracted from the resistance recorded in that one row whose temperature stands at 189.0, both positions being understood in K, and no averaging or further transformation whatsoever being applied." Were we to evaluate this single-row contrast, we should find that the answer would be 58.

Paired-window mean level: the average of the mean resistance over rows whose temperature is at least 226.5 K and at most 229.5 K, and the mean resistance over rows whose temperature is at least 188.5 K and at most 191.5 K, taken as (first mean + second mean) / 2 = 90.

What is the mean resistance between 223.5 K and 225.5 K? 76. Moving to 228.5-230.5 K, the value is 85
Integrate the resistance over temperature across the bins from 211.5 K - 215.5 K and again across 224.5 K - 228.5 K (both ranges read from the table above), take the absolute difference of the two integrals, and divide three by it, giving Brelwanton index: 0.015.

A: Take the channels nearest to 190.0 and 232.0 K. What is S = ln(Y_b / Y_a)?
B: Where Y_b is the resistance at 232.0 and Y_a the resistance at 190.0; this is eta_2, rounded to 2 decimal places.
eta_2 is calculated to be -0.13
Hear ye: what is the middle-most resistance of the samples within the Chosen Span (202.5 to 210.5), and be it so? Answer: 71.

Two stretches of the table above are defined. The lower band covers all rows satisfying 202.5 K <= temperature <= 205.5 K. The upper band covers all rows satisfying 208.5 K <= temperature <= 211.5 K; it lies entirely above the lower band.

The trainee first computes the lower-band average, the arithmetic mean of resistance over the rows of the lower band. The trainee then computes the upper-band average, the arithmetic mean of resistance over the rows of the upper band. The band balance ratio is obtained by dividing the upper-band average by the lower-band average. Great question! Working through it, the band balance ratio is 0.60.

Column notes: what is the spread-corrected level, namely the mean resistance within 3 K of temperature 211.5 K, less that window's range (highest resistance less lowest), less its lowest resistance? -15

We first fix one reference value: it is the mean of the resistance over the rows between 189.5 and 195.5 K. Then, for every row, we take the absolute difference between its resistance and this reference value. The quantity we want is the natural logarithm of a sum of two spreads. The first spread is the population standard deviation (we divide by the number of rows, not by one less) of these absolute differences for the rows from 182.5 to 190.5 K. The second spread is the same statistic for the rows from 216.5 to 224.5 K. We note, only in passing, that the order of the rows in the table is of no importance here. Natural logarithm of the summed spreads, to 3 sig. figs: 2.72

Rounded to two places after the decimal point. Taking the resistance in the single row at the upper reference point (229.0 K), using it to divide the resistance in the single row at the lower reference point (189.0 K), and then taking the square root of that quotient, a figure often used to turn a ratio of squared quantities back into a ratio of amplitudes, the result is 1.07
